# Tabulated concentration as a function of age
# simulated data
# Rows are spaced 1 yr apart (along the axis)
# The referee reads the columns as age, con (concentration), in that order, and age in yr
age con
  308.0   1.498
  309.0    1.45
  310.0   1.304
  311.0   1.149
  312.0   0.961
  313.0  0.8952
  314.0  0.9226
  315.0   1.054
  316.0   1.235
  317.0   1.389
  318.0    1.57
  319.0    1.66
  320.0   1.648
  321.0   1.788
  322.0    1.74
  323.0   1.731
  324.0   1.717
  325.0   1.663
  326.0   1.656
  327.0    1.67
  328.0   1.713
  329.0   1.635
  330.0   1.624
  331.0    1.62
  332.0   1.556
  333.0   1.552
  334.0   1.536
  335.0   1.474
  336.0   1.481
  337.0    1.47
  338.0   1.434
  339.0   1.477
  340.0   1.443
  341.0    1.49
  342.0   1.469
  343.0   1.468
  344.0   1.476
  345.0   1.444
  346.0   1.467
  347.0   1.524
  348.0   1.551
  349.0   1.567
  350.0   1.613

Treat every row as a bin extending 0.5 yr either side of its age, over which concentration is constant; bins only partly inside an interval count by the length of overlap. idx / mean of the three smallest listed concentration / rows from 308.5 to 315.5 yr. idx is 0.93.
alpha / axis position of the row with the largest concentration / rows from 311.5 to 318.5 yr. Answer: 318.0 yr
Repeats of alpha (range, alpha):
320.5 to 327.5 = 321.0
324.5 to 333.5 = 328.0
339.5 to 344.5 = 341.0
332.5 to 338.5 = 333.0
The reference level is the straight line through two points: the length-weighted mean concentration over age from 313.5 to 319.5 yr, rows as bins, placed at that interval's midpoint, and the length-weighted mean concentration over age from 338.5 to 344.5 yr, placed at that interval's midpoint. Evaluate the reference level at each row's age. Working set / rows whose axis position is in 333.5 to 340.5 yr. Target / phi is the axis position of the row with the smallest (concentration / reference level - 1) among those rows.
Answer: 340.0 yr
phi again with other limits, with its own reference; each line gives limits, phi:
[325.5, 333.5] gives 333.0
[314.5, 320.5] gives 315.0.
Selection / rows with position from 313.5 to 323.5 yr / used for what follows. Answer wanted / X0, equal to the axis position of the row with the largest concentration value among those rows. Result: 321.0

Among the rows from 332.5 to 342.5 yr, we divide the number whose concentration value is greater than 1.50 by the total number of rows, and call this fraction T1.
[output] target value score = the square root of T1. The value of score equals 0.45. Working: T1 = 0.20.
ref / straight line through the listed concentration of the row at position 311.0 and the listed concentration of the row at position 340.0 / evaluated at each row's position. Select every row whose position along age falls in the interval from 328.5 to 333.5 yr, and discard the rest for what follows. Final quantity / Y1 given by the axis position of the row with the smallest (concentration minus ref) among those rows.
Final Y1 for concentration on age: 333.0 yr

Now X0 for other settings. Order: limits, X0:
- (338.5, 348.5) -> 348.0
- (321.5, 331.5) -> 322.0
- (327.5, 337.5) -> 328.0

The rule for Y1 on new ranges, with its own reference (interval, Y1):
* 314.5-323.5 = 315.0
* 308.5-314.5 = 313.0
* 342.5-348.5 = 345.0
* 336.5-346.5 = 345.0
